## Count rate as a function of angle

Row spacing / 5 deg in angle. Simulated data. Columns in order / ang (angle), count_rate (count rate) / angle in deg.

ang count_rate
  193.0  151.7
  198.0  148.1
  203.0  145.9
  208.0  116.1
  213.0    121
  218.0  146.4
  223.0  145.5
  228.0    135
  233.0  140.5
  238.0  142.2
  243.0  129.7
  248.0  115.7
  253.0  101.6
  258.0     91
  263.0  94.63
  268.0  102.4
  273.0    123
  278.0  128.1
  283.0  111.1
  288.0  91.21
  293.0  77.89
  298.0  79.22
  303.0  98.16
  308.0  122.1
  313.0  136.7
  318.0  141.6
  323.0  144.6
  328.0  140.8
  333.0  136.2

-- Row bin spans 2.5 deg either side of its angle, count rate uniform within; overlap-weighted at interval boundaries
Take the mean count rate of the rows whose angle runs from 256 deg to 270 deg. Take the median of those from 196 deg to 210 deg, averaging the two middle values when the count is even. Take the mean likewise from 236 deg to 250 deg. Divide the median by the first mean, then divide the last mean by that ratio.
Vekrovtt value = 85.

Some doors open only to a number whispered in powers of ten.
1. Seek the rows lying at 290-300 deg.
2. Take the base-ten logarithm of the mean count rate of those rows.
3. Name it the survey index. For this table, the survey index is 1.90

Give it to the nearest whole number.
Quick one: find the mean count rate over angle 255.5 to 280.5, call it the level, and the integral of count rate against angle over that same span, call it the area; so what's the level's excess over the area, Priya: -2588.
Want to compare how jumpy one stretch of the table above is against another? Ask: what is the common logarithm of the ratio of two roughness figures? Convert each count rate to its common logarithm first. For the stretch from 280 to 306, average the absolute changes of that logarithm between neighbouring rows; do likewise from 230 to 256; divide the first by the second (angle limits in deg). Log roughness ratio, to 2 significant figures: 0.23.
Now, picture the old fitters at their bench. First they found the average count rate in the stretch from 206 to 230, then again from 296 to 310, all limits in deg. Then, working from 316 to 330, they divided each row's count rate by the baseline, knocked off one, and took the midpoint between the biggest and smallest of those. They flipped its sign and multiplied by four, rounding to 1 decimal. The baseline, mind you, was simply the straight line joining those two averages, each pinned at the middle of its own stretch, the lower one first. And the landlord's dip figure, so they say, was -2.2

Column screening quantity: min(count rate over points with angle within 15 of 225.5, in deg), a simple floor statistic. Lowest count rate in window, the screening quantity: 121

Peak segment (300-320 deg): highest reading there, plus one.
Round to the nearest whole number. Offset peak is 143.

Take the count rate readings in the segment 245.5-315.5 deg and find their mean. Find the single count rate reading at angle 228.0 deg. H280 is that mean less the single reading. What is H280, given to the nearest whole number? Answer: -30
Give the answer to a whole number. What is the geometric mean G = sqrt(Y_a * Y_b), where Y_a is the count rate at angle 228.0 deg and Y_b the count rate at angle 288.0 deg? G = 111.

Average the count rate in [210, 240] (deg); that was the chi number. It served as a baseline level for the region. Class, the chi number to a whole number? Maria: 138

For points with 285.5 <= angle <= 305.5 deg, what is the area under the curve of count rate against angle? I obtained 1732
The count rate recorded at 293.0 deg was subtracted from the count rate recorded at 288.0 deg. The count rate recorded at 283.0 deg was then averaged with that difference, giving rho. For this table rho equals 62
